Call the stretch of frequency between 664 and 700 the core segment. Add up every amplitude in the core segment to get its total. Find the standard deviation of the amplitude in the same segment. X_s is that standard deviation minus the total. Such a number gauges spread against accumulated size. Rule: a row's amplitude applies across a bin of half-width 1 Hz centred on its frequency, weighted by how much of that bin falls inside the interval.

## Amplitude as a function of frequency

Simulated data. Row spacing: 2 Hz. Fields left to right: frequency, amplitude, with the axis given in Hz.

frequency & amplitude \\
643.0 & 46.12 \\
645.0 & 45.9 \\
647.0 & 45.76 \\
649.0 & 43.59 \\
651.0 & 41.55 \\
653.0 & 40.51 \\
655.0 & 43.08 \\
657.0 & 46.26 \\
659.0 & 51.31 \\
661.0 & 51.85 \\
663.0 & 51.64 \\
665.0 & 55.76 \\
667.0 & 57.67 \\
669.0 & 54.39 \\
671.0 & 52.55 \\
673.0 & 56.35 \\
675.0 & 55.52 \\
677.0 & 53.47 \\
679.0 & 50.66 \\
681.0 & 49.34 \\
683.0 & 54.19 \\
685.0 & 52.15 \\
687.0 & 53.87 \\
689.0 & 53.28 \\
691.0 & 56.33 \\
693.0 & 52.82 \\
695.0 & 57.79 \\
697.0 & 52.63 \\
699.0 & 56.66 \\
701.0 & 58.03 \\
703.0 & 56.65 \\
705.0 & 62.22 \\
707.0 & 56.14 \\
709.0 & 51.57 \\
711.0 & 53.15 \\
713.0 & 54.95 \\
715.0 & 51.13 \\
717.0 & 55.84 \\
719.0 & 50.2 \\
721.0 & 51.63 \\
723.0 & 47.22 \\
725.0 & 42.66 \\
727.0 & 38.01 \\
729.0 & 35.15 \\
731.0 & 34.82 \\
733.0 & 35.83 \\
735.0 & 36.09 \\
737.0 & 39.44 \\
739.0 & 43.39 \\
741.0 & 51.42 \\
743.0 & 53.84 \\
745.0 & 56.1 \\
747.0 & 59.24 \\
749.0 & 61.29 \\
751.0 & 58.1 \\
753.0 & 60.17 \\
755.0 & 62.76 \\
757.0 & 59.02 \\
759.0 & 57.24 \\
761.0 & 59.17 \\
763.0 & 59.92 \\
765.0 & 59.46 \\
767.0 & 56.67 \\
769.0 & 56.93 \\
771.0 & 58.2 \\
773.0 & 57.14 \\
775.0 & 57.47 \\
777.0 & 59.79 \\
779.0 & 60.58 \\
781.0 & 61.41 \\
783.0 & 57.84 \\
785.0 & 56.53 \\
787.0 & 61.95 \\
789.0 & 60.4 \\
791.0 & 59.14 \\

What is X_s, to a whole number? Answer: -973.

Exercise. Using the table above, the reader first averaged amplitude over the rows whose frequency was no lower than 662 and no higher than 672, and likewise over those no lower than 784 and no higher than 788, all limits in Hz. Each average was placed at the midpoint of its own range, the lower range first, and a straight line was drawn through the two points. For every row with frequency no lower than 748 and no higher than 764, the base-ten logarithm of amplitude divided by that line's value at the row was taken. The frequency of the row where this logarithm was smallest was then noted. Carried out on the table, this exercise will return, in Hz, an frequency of 759.0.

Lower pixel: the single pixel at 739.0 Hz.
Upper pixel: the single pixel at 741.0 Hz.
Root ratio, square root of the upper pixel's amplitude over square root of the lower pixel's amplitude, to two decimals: 1.09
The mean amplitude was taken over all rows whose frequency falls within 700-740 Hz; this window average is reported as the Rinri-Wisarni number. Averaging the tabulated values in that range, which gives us 48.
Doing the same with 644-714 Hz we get 52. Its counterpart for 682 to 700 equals 54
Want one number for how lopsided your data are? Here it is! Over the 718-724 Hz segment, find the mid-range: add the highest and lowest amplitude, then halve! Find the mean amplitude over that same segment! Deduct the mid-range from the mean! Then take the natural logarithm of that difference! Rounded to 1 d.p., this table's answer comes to -1.4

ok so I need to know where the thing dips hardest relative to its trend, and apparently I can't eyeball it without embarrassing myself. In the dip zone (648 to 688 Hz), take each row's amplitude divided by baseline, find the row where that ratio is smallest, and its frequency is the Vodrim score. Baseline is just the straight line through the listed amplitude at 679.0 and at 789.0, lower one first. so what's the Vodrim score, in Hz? 653.0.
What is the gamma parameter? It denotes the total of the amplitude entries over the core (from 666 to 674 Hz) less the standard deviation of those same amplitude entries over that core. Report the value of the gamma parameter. 219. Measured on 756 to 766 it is 294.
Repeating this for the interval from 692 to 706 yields 394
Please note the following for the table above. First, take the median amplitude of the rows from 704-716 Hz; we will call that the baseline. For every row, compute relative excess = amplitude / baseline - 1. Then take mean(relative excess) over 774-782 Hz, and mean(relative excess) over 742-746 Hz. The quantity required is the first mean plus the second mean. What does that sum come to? 0.12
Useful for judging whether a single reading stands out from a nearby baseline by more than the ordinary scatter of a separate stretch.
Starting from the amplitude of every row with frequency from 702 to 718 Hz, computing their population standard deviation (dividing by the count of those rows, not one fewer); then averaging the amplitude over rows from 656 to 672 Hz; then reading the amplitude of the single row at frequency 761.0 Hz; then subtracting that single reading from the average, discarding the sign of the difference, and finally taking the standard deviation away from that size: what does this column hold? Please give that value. 3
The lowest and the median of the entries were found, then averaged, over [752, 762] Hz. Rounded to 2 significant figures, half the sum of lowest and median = 58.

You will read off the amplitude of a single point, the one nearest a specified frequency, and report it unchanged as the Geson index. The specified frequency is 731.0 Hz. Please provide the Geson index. 34.82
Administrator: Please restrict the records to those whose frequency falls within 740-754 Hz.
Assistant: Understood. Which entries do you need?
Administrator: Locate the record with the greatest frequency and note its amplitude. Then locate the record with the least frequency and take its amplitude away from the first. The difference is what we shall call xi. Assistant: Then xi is 9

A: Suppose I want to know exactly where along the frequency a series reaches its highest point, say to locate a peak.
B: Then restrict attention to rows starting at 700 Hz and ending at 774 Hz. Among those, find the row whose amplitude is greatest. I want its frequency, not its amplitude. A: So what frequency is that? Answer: 755.0 Hz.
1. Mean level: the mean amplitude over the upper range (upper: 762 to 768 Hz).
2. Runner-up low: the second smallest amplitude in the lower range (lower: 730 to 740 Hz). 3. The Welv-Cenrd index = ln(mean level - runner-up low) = 3.13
